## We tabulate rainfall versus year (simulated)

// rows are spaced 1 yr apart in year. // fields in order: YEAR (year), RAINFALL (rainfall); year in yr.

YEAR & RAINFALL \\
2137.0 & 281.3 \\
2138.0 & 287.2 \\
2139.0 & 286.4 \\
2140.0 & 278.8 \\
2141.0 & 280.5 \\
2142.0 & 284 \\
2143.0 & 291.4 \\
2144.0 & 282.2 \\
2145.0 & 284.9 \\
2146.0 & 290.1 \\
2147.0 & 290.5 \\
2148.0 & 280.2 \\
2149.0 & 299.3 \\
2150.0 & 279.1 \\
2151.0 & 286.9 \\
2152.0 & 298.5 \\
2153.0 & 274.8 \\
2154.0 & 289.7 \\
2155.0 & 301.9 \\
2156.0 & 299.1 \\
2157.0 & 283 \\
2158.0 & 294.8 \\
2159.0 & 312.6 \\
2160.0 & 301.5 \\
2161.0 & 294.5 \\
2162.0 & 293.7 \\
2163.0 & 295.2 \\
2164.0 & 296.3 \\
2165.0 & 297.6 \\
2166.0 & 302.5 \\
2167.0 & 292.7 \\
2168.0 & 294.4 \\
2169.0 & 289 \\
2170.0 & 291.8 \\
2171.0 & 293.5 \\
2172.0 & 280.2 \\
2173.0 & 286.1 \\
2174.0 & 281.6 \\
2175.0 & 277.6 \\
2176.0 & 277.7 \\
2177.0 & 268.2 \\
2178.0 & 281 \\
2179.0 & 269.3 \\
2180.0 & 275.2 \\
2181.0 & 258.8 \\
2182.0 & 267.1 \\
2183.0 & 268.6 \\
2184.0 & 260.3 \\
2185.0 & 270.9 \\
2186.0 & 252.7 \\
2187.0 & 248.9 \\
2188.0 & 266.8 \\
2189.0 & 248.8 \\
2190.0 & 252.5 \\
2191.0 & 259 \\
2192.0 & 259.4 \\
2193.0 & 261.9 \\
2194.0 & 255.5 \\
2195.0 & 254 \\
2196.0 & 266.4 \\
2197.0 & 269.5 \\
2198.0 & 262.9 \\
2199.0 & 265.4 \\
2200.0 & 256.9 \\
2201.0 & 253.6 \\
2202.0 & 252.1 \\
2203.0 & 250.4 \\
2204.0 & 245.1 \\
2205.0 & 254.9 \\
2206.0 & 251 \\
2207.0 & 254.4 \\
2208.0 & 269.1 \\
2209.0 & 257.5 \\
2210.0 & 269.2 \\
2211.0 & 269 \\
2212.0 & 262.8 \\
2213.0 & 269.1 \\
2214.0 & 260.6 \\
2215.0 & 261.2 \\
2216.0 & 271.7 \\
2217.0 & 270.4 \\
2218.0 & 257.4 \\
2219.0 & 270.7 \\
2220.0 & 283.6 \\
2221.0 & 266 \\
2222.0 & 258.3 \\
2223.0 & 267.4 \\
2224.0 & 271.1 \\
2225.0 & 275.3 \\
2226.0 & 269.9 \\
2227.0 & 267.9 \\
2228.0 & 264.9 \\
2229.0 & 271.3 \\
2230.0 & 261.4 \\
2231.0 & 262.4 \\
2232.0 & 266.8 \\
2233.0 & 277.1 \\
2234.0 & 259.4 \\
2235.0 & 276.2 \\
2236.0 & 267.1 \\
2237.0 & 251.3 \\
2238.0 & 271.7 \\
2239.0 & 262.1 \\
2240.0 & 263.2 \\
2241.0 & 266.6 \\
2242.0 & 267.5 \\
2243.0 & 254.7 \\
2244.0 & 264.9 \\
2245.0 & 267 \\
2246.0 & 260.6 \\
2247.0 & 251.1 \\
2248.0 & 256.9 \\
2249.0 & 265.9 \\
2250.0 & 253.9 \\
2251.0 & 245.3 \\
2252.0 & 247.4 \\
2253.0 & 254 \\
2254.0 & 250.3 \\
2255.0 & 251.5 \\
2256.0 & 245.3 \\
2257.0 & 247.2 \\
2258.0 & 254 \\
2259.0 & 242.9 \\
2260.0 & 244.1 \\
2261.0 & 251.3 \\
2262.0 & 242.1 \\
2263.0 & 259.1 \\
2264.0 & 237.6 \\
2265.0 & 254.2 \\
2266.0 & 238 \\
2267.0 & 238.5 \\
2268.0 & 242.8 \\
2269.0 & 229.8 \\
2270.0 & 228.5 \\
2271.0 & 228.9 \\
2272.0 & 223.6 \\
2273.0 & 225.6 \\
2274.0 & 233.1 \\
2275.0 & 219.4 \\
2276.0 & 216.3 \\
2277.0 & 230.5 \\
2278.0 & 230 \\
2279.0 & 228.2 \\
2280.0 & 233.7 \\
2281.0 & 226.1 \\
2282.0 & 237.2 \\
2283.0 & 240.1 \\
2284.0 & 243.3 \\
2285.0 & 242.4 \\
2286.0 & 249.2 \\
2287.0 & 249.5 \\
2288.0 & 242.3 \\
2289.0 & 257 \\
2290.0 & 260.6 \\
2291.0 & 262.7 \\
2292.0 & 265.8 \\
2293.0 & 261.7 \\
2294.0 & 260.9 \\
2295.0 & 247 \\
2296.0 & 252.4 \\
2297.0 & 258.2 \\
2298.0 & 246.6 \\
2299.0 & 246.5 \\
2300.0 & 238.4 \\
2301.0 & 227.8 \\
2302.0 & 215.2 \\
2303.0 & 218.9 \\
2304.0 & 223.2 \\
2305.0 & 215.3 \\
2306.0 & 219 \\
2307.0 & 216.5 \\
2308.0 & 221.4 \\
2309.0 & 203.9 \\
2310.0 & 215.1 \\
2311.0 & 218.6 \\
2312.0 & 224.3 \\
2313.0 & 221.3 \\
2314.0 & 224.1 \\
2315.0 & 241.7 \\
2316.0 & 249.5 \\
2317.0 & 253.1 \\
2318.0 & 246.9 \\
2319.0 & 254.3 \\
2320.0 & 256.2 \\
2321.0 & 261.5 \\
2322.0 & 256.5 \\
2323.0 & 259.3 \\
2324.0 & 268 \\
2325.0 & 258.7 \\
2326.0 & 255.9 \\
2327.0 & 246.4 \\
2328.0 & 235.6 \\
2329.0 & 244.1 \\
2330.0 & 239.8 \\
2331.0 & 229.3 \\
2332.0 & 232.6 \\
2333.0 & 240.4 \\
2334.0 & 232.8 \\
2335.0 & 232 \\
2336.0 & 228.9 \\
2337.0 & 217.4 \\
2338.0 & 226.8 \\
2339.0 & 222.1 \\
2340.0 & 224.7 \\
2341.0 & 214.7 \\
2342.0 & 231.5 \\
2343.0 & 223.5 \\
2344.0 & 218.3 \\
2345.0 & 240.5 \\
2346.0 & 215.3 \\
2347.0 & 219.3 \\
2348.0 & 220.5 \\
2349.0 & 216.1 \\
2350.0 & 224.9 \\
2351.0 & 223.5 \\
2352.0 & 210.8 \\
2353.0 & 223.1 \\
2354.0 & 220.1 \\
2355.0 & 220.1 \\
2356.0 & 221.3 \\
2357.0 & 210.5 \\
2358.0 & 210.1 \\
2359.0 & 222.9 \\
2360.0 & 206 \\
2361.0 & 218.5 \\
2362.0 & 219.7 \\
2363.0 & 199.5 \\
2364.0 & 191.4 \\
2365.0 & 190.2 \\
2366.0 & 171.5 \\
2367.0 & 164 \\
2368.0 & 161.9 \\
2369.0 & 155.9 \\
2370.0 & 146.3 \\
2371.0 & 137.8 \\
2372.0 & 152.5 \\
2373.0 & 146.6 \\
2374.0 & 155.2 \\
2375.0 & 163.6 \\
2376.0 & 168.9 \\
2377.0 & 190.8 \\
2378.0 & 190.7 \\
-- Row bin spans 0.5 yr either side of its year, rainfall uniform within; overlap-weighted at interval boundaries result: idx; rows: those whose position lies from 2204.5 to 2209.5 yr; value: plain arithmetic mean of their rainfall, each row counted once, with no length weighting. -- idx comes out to 257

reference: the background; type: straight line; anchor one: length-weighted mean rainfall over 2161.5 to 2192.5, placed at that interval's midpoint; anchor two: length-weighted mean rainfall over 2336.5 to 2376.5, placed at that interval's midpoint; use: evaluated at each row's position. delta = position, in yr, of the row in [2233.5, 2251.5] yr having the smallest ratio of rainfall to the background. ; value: 2251.0 yr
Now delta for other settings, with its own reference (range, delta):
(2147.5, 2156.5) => 2153.0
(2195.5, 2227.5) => 2204.0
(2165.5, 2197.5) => 2187.0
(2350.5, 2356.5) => 2352.0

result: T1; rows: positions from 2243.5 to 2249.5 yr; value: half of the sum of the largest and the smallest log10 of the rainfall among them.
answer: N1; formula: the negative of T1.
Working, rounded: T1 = 2.413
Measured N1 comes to -2.41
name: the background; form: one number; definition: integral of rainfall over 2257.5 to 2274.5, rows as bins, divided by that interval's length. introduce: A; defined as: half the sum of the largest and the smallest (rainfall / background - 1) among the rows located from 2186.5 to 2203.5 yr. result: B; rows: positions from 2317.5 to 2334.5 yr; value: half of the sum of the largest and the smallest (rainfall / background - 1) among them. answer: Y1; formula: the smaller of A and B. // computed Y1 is 0.04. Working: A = 0.08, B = 0.04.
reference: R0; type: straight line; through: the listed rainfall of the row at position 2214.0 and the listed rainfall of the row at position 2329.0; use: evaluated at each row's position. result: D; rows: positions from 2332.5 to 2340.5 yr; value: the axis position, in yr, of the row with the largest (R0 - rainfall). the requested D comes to 2337.0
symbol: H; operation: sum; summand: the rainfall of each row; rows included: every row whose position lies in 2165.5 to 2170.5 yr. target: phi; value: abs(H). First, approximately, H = 1470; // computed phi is 1470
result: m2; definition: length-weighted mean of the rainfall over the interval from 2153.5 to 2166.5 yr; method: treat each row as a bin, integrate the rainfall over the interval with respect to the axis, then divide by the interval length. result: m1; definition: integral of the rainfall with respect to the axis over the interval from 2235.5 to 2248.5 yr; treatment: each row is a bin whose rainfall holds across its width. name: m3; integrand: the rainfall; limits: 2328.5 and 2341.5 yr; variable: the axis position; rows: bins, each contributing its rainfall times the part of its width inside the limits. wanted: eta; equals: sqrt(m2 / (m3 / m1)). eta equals 18.4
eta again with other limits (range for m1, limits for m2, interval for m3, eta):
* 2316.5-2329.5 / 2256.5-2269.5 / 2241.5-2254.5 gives 15.5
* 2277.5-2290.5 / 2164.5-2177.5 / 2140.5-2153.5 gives 15.6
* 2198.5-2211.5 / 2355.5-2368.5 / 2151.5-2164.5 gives 13.2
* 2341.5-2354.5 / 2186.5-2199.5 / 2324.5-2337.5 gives 15.6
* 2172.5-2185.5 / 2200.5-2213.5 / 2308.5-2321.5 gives 17.3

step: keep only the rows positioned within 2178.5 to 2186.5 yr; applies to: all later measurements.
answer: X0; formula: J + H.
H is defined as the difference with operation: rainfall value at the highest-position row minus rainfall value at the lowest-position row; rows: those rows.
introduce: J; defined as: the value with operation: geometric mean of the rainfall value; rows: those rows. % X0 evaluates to 249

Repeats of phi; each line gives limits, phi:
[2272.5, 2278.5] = 1355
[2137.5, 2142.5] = 1417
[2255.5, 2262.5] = 1727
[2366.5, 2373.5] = 1065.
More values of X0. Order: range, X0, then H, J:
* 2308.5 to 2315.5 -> 259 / 38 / 221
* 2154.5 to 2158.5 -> 288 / -7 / 295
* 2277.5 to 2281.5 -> 226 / -4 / 229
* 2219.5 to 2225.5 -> 262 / -8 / 270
